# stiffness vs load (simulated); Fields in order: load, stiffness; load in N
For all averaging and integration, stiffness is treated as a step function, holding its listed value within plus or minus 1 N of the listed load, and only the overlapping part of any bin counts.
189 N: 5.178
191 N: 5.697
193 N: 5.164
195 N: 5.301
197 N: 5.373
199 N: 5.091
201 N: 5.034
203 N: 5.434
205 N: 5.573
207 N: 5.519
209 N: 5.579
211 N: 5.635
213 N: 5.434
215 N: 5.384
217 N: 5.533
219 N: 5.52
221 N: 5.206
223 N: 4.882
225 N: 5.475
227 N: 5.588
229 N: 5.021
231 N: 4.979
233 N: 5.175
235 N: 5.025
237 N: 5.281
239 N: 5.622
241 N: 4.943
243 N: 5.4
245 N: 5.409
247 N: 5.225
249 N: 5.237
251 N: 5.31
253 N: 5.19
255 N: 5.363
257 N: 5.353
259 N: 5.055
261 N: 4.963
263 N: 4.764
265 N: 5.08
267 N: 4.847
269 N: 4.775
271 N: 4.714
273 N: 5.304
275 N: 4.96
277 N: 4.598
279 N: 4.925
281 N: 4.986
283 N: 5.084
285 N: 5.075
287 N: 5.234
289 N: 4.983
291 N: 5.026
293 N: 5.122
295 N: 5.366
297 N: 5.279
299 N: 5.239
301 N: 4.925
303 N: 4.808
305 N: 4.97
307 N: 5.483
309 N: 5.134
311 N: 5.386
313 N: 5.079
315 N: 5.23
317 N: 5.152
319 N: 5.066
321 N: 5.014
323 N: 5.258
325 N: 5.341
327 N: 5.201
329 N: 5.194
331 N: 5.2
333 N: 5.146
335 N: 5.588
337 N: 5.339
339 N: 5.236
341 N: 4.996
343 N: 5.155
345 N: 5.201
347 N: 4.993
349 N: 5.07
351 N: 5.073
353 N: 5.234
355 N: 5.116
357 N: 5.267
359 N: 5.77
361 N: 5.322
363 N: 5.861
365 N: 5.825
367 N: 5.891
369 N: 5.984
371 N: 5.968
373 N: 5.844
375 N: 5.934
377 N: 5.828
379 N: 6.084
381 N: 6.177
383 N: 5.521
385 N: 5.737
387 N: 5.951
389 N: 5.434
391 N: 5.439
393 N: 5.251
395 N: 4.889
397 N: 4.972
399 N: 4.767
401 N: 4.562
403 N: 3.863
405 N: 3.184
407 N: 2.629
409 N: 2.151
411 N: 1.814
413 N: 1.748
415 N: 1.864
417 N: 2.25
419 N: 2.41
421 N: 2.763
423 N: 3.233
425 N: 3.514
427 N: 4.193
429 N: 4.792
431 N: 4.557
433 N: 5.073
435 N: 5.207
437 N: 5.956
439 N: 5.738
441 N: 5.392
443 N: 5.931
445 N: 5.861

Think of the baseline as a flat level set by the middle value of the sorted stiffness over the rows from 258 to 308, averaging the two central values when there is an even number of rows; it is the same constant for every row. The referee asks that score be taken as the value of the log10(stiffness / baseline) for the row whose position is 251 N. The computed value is 0.027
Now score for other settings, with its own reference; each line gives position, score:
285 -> 0.008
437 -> 0.077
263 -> -0.020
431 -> -0.039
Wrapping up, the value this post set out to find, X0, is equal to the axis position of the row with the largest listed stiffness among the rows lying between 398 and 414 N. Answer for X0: 399 N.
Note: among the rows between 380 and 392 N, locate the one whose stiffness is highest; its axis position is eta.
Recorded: 381 N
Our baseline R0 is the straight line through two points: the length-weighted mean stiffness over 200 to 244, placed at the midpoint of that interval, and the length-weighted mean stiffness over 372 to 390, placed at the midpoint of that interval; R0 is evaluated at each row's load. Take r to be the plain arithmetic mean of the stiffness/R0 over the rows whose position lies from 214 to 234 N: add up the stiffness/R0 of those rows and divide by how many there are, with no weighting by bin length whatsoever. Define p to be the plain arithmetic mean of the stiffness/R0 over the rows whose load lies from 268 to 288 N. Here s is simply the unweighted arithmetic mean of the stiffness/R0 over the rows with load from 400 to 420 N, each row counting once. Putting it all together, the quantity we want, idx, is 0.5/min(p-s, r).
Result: 1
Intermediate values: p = 0.90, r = 0.99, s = 0.45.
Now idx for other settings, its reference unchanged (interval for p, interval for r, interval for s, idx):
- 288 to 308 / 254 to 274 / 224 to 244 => -8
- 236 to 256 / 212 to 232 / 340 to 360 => 7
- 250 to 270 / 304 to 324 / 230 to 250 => -12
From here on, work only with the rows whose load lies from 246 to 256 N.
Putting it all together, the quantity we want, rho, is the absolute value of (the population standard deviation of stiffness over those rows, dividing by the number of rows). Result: 0.06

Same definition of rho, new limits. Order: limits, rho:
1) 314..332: 0.09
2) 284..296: 0.13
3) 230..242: 0.23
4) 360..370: 0.23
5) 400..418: 0.94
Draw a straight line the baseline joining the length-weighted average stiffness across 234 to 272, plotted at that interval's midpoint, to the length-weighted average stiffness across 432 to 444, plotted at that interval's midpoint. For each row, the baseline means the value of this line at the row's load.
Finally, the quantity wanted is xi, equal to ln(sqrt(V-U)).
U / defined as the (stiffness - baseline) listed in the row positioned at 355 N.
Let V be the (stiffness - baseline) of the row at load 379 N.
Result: -0.04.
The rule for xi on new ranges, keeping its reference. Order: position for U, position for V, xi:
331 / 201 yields -1.04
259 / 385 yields -0.46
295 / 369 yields -0.40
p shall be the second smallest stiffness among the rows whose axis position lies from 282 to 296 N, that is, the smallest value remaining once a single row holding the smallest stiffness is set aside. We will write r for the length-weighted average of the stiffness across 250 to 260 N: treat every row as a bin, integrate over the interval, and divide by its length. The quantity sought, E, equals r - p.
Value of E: 0.2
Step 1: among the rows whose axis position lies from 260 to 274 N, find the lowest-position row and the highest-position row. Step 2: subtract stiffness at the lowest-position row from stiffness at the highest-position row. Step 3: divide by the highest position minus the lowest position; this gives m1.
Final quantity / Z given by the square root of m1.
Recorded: 0.17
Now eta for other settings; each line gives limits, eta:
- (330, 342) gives 335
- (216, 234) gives 227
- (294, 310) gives 307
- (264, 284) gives 273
